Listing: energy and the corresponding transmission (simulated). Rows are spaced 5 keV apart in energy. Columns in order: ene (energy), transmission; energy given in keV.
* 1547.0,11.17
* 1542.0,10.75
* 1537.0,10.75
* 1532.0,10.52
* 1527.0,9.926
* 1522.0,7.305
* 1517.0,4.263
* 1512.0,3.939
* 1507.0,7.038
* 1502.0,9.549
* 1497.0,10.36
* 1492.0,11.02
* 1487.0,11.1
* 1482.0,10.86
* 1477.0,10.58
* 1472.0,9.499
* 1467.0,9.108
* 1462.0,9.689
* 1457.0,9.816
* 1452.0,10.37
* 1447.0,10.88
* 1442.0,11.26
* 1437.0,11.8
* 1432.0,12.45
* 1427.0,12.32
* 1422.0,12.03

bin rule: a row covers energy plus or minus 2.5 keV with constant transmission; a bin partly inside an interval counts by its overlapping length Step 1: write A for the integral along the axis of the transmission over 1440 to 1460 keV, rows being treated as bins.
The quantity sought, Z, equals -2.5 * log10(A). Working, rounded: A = 211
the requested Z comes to -5.81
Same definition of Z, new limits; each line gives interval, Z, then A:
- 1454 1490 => -6.40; 364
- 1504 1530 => -5.59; 172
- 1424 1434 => -5.23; 124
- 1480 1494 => -5.47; 154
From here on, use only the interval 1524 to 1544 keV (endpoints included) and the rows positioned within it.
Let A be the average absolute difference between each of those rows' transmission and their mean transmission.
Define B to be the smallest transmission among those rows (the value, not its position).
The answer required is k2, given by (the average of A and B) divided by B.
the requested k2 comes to 0.514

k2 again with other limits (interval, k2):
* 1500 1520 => 0.766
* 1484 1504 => 0.529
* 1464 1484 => 0.539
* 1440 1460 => 0.525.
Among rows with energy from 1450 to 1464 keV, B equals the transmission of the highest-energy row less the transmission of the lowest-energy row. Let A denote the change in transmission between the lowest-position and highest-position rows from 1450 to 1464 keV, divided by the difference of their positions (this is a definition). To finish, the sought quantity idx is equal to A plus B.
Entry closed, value -0.7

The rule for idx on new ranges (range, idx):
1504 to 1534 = 3.6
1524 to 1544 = 0.9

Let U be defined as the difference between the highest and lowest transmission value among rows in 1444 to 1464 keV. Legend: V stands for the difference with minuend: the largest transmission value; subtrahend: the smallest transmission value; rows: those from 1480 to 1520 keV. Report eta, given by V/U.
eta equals 6.0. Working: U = 1.2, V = 7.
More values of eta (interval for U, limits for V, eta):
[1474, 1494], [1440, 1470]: 4.1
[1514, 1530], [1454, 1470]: 0.1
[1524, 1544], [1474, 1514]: 8.7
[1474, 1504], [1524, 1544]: 0.5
